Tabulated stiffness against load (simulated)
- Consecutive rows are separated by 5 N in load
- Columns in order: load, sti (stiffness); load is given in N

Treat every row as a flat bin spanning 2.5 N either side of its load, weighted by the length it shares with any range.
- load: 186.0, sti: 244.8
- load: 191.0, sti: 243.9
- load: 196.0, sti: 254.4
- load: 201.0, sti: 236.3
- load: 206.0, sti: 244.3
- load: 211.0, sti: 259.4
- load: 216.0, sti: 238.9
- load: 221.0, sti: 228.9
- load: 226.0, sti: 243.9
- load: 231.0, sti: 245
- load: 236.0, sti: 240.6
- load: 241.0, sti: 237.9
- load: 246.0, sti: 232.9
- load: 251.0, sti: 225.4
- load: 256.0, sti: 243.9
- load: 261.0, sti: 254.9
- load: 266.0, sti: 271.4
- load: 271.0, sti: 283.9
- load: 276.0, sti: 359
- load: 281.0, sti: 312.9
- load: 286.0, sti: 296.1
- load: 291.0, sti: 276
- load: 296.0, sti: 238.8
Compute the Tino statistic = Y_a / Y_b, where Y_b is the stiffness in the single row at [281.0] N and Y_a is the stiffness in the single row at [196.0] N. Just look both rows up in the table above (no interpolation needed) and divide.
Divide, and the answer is 0.81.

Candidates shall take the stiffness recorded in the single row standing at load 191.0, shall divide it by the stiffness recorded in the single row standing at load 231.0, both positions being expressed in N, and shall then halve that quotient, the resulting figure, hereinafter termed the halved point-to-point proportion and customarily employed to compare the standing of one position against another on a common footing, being 0.50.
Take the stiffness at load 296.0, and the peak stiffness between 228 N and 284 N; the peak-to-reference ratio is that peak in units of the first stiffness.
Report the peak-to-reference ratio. 1.5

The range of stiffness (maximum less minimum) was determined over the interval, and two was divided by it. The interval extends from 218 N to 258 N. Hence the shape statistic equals 0.10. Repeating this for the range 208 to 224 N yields 0.07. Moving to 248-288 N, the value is 0.01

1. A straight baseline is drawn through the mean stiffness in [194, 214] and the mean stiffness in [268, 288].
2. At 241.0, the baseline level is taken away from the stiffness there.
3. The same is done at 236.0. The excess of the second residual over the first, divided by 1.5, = 4.7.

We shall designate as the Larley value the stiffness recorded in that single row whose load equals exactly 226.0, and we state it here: 243.9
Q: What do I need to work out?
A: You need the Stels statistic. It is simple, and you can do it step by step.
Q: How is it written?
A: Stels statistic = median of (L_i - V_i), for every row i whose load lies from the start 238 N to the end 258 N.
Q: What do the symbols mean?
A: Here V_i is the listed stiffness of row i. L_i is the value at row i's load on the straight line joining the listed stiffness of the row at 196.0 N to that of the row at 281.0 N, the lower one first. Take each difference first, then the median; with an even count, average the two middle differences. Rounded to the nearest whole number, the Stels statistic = 54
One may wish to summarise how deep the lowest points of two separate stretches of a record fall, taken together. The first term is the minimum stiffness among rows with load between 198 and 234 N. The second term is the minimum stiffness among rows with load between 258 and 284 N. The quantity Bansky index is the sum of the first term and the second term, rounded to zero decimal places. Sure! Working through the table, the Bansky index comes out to 484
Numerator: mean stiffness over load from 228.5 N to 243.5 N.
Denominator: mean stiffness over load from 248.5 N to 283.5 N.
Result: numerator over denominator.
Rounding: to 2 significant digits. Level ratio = 0.87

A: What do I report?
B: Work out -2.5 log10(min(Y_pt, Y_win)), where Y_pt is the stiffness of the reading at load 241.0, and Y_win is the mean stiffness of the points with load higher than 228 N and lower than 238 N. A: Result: -5.941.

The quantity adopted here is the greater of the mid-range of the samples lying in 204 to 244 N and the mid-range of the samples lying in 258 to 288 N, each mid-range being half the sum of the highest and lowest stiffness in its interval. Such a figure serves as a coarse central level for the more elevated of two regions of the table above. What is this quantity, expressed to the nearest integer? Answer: 307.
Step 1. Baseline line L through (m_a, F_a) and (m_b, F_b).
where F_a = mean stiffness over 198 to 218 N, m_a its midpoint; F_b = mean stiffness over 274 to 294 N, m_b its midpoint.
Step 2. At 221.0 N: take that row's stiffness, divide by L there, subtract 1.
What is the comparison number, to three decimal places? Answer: -0.105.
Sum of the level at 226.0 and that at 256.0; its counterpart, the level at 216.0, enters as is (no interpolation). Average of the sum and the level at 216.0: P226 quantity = 363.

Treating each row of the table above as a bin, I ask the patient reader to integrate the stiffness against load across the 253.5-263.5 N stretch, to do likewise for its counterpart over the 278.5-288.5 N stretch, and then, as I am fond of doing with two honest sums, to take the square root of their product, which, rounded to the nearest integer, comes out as 2756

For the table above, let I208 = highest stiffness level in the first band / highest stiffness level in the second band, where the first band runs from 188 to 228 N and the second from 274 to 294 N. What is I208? 0.72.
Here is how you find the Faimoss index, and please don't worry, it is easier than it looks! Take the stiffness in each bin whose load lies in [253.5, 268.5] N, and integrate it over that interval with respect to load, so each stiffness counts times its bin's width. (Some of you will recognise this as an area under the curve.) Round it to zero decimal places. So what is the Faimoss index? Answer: 3851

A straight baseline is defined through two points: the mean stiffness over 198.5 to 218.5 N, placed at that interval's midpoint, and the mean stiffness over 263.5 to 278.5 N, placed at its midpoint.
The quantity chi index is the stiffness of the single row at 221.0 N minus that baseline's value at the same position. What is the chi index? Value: -28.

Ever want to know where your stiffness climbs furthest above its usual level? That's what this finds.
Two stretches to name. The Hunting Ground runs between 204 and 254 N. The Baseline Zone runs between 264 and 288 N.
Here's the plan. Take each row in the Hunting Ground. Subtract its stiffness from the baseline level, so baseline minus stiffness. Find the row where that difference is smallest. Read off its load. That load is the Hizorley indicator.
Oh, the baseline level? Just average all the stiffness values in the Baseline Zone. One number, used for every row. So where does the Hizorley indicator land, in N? 211.0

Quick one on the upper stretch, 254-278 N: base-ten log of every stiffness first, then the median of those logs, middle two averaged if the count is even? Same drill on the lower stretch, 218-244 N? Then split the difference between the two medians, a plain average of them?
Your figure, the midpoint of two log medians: 2.41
